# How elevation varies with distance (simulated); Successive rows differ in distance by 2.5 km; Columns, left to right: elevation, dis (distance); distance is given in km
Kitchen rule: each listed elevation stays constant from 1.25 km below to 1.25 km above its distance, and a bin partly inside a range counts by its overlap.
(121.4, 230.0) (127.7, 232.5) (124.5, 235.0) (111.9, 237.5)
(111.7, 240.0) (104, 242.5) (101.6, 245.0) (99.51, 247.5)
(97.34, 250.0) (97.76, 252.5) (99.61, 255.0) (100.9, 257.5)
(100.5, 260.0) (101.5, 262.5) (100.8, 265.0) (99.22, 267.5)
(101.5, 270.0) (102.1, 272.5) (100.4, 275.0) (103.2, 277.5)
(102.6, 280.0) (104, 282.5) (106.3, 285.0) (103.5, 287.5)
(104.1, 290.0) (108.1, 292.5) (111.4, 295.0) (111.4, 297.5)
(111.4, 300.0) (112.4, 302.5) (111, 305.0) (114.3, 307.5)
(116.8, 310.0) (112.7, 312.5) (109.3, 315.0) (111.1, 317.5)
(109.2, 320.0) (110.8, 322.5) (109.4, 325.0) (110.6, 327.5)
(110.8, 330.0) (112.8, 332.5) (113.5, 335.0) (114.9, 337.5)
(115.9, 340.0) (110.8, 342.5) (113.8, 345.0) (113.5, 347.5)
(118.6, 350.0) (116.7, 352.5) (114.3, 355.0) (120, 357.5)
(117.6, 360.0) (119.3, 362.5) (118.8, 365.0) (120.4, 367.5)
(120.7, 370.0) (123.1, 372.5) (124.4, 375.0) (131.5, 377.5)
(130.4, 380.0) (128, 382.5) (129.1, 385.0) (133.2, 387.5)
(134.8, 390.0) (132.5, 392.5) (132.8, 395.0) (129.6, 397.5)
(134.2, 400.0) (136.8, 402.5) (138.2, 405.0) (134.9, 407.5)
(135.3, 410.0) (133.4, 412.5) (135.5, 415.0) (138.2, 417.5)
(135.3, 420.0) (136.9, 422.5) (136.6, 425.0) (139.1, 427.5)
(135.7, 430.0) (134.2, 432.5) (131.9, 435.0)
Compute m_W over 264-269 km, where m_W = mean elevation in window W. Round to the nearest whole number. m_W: 100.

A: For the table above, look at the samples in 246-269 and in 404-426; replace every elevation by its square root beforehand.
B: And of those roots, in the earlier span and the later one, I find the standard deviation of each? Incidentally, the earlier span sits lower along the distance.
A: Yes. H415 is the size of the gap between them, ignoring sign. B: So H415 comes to 0.003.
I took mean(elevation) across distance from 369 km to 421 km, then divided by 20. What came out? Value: 6.60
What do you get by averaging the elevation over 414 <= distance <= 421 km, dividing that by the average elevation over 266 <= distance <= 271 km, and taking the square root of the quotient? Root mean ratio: 1.17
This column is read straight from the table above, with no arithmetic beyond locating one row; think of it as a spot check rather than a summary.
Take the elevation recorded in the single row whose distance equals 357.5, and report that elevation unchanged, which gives 120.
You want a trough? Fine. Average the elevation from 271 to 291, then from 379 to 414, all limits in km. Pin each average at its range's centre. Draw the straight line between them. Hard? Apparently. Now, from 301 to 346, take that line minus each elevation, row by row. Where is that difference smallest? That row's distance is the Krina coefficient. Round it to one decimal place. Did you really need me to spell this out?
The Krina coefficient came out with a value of 310.0 km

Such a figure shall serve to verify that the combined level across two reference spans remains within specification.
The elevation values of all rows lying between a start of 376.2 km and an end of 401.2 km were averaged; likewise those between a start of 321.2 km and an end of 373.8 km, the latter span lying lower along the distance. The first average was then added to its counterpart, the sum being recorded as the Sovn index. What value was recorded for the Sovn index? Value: 247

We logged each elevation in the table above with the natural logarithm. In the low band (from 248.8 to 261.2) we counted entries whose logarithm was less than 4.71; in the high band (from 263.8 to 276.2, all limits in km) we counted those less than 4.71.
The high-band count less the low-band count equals 0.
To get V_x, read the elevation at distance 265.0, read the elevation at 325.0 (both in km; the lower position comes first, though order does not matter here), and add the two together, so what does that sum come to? 210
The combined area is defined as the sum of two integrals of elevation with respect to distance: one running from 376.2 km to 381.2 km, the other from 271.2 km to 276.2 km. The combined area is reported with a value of 1161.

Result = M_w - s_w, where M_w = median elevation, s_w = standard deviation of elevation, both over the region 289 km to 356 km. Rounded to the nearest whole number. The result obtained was 108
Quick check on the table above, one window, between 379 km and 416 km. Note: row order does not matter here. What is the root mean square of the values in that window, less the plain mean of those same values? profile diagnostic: 0.03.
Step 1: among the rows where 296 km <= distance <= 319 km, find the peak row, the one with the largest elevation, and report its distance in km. 310.0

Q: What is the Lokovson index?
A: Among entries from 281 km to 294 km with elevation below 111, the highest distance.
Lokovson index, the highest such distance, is 292.5 km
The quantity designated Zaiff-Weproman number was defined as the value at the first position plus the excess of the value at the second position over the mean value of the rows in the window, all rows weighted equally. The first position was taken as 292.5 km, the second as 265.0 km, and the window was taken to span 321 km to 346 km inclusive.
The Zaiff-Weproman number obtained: 97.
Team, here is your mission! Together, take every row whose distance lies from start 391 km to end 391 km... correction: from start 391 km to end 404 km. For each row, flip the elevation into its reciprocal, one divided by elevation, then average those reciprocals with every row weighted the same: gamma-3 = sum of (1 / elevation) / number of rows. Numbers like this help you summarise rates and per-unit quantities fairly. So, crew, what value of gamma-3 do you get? 0.0075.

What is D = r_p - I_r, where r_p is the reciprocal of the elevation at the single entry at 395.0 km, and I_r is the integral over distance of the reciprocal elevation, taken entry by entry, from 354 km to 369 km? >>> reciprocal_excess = -0.119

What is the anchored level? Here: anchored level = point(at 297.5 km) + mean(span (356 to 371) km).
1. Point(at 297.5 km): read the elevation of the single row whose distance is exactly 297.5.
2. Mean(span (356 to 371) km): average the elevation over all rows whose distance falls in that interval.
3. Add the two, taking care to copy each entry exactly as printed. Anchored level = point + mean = 231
